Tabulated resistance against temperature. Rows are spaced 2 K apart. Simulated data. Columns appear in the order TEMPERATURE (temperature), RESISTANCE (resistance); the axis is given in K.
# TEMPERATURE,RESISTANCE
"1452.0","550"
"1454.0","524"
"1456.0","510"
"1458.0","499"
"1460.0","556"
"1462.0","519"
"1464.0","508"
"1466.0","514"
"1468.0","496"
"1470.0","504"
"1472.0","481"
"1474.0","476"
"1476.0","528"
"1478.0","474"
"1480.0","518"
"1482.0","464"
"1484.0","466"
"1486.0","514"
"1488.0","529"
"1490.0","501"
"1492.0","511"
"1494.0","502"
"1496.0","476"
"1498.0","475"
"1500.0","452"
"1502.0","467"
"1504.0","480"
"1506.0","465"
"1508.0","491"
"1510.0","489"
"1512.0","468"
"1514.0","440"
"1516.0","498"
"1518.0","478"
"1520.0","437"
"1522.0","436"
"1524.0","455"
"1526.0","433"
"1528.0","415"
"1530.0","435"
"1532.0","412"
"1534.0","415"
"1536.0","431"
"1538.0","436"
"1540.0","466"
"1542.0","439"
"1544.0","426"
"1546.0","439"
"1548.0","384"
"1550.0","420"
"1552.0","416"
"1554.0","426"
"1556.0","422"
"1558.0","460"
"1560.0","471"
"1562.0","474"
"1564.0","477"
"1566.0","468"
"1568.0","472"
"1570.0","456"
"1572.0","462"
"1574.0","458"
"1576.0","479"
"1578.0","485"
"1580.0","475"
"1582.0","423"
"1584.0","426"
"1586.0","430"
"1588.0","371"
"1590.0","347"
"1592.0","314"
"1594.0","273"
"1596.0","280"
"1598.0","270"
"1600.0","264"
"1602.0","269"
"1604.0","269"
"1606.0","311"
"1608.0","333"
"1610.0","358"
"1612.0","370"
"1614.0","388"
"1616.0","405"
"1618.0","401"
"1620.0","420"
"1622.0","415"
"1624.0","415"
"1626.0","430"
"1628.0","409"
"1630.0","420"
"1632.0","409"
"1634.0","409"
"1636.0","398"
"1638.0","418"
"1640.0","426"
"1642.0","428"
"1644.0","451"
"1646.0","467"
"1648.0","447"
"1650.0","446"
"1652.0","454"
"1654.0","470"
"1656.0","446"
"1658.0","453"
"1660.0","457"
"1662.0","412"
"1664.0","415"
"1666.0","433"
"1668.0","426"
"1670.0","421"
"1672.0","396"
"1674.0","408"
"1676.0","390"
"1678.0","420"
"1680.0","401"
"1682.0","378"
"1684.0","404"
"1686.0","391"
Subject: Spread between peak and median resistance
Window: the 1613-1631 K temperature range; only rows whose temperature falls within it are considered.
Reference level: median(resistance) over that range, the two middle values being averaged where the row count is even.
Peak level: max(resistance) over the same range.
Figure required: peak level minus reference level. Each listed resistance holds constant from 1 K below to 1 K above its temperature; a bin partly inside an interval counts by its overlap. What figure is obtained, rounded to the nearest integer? 15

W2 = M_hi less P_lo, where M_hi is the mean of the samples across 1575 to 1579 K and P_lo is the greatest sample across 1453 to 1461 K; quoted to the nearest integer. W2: -74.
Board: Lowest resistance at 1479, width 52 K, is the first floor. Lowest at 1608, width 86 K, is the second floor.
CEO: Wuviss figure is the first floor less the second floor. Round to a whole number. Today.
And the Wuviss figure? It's 188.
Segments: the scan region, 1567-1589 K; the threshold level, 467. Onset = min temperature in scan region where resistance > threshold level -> 1568.0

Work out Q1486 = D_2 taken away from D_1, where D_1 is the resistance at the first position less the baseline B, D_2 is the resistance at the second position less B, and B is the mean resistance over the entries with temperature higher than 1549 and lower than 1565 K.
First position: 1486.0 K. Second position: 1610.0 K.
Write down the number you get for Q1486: 156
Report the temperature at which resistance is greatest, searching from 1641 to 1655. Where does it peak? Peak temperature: 1654.0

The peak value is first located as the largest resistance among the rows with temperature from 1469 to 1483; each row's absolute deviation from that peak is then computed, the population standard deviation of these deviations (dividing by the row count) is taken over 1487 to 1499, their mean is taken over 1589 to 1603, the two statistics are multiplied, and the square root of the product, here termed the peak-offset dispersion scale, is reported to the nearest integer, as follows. 67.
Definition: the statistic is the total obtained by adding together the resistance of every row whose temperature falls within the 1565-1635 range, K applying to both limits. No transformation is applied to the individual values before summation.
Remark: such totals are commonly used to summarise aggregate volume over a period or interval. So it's 13584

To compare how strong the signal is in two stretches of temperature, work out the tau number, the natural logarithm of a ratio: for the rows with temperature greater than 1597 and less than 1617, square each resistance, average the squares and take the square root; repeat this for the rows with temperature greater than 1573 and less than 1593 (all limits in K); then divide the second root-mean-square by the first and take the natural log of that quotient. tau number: 0.26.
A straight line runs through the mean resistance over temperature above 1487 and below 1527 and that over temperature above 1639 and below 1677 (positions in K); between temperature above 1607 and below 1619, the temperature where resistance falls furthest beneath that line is 1608.0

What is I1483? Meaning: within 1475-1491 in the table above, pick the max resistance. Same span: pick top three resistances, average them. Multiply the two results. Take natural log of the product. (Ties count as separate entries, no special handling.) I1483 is 12.5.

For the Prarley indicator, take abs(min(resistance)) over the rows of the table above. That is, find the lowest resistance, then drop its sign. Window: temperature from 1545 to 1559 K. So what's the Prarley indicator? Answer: 384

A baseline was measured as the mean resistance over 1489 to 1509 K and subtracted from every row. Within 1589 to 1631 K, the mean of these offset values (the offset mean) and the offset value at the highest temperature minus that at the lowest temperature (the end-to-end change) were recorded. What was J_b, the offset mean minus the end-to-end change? -204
